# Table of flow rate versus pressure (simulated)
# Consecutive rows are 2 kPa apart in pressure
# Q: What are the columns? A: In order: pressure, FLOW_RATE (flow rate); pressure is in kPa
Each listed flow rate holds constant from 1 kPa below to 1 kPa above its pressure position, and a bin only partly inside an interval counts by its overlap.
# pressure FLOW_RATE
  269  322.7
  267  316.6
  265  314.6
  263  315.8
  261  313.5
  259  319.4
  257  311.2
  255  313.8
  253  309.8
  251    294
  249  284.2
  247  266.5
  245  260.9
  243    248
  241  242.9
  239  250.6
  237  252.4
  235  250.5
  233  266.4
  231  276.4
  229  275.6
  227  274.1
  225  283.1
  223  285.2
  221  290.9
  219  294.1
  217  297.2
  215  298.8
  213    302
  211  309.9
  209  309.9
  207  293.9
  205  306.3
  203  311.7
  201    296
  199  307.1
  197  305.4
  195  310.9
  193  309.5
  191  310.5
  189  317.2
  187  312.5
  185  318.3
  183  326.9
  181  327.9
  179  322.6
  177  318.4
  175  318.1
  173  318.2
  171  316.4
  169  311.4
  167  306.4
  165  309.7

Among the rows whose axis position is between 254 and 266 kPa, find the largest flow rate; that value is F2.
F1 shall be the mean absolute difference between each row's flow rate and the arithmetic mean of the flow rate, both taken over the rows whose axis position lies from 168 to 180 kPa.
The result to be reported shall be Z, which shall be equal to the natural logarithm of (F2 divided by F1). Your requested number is 4.9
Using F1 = 2.4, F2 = 319.4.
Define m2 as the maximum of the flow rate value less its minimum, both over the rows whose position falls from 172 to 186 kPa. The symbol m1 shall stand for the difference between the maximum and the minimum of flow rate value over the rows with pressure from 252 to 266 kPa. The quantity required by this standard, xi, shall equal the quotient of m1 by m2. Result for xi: 1.0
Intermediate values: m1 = 10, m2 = 10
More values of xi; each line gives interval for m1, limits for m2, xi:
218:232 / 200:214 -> 1.1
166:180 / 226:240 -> 0.6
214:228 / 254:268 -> 3.0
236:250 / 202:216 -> 2.3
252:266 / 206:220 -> 0.6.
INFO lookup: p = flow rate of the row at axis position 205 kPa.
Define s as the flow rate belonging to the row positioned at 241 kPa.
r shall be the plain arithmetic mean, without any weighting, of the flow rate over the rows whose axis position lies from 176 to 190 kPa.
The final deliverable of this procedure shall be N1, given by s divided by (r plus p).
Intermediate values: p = 306.3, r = 321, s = 242.9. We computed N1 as 0.39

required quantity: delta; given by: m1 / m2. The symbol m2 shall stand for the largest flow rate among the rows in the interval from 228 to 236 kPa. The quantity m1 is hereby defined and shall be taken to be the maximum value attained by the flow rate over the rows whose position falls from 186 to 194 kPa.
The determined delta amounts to 1.15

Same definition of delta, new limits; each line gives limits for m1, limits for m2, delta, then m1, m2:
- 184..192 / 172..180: 0.99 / 318.3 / 322.6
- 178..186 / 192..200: 1.05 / 327.9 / 310.9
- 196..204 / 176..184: 0.95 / 311.7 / 327.9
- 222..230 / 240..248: 1.07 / 285.2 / 266.5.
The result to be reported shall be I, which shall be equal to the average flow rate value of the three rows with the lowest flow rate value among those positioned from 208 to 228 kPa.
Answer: 281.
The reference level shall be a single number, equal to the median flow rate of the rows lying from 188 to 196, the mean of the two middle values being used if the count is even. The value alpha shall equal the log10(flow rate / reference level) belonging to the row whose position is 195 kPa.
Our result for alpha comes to 0.000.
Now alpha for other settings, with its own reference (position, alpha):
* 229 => -0.052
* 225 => -0.040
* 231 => -0.051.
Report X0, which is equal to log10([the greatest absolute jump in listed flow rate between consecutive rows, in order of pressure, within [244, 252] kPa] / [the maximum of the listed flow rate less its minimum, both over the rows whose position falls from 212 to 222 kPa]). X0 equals 0.20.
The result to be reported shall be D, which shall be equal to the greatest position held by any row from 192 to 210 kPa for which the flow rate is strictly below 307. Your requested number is 207 kPa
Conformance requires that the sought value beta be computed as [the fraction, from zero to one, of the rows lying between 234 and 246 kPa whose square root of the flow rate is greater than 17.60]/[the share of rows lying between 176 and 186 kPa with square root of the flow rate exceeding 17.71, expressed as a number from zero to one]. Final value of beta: 0.00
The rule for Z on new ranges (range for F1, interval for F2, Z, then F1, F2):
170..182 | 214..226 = 4.5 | 3.3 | 298.8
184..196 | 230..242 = 4.5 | 3.1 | 276.4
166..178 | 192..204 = 4.4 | 3.9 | 311.7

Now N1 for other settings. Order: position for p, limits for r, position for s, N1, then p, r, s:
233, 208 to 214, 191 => 0.54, 266.4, 307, 310.5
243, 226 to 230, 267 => 0.61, 248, 275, 316.6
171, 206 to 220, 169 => 0.50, 316.4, 301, 311.4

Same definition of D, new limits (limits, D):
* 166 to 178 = 167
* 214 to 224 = 223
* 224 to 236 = 235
